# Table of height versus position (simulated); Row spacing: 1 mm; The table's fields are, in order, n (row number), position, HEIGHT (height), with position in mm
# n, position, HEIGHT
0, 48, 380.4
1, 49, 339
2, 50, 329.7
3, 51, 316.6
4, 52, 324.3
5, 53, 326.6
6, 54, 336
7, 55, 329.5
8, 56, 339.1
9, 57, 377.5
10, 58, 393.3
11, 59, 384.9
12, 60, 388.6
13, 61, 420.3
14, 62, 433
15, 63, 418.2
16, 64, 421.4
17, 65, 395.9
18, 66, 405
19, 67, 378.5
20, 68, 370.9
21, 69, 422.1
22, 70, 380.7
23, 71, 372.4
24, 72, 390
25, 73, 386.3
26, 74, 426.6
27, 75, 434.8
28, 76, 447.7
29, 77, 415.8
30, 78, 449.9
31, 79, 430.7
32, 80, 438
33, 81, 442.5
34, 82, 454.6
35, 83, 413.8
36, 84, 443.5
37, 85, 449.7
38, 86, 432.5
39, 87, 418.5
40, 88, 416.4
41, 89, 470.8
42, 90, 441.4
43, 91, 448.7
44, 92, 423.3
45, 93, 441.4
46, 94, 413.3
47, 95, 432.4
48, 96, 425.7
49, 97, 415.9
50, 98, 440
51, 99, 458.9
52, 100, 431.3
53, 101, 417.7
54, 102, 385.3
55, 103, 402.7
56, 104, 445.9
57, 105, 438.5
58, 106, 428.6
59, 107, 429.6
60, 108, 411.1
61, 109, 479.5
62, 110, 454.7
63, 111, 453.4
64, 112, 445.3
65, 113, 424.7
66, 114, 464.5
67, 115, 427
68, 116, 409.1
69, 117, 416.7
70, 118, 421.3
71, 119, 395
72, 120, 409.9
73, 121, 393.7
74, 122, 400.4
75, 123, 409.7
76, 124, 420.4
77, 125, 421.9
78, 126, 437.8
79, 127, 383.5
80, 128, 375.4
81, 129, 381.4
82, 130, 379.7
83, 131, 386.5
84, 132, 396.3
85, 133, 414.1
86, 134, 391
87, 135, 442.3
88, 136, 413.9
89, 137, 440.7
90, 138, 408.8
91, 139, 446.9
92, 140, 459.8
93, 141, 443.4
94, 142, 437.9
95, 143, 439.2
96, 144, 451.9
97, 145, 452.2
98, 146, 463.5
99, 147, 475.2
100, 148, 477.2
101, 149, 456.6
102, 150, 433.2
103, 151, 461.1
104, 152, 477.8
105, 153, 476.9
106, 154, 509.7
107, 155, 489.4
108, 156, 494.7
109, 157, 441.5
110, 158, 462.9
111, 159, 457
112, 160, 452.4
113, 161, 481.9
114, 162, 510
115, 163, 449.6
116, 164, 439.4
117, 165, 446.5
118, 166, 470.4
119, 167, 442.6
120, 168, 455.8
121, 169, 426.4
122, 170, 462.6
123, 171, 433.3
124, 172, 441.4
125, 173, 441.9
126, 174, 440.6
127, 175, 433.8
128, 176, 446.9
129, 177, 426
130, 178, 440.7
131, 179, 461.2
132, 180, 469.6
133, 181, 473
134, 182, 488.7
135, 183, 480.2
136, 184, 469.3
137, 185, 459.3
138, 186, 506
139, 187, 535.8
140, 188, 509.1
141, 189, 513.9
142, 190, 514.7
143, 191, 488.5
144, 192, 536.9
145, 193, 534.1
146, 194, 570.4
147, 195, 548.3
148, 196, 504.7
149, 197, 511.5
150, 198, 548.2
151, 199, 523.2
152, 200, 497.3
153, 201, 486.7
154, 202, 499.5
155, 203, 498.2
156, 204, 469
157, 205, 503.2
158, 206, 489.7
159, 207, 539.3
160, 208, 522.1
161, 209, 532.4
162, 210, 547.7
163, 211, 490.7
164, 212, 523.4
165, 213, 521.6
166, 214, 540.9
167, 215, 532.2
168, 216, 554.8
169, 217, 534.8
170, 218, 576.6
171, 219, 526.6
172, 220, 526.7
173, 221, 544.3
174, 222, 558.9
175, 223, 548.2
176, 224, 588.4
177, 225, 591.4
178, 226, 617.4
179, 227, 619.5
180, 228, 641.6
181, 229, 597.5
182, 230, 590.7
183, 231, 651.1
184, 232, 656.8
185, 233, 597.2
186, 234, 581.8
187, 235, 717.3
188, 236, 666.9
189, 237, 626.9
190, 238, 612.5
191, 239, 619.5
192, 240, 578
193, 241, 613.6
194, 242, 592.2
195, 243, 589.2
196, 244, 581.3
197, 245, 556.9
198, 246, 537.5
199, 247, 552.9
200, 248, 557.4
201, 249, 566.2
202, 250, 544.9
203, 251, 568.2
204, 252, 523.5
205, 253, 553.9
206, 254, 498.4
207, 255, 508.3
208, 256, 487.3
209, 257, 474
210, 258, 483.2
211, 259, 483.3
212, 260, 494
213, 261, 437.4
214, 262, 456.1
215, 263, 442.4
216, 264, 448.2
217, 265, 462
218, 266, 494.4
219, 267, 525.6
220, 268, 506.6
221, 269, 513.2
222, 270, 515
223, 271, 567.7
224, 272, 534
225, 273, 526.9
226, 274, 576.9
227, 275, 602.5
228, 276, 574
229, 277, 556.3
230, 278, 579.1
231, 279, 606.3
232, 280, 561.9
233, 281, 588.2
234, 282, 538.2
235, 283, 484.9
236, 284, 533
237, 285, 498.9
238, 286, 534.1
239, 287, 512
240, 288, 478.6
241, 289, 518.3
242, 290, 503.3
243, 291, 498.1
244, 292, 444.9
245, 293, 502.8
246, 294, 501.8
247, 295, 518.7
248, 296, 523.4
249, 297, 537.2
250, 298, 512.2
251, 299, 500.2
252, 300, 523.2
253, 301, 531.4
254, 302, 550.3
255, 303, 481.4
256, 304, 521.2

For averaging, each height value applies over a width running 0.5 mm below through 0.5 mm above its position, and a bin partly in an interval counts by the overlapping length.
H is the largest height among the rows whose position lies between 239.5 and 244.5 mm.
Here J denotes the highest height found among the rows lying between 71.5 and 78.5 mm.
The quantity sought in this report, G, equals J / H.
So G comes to 0.73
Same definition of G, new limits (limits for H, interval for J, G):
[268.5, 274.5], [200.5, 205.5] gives 0.87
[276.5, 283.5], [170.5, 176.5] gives 0.74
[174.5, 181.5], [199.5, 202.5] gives 1.06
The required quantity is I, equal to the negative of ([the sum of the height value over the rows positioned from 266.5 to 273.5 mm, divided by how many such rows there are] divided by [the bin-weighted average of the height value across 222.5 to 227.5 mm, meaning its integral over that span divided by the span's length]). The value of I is -0.89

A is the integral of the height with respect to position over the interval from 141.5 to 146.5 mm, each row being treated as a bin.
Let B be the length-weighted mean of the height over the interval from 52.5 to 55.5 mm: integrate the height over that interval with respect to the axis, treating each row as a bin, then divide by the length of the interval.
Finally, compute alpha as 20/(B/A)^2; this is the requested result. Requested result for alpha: 921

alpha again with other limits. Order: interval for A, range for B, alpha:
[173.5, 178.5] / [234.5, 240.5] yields 236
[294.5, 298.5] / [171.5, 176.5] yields 450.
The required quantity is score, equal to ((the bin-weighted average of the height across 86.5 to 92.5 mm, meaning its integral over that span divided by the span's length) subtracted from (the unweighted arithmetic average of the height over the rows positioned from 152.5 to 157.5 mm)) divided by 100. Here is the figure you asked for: 0.5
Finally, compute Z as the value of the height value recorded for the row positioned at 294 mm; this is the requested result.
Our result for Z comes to 501.8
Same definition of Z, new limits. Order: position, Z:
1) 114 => 464.5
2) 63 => 418.2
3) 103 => 402.7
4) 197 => 511.5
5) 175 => 433.8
